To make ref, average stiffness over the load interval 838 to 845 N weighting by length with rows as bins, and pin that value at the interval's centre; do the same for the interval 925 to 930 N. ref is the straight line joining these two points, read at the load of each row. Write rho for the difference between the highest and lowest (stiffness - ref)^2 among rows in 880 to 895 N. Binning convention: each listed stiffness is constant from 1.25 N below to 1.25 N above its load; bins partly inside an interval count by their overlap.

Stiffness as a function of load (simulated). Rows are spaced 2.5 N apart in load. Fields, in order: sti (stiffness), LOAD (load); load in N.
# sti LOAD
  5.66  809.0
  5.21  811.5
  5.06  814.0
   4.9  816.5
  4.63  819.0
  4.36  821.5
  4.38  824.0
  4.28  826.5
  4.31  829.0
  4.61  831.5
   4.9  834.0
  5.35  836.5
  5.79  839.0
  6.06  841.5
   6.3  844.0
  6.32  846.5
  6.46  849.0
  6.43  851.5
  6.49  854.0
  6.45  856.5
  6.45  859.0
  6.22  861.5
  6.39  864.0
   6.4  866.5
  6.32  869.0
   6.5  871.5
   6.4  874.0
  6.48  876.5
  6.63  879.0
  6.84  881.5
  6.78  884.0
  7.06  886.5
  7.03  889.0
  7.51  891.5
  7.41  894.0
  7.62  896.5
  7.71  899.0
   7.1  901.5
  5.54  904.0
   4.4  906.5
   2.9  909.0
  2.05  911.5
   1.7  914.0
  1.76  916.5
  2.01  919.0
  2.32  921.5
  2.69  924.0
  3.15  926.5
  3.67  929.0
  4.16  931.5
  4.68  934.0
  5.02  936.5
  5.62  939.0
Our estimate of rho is 5.0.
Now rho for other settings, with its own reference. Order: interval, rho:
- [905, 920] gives 4.2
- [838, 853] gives 0.5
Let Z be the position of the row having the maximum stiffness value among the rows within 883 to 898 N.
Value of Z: 896.5 N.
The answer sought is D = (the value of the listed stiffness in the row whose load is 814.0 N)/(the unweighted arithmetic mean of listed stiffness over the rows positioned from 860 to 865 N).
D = 0.8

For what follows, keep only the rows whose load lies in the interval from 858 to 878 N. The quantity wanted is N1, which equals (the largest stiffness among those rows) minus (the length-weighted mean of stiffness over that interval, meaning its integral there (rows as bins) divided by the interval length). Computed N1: 0.1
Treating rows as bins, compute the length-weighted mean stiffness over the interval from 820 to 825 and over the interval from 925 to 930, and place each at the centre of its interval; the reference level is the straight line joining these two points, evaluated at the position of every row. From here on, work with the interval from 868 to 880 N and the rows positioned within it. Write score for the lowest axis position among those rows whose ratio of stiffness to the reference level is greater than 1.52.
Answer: 869.0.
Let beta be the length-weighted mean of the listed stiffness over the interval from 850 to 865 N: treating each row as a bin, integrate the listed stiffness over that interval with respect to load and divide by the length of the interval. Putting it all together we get 6.4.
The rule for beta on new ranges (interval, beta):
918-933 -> 3.0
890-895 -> 7.4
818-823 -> 4.5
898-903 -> 7.3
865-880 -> 6.5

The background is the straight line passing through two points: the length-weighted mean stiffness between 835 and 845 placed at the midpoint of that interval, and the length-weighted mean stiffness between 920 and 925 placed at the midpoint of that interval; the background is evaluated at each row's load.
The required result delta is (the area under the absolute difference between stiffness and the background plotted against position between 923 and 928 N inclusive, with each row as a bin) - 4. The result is -1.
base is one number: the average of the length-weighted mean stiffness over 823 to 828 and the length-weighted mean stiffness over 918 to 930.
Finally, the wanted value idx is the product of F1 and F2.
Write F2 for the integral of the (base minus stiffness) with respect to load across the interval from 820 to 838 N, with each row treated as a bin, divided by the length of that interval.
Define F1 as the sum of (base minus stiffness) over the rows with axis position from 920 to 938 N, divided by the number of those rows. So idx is 0.1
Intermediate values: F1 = 0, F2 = -1.1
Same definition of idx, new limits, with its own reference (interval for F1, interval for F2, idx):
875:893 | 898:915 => 3.1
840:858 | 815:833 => 2.7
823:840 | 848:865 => 3.6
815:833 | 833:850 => 2.2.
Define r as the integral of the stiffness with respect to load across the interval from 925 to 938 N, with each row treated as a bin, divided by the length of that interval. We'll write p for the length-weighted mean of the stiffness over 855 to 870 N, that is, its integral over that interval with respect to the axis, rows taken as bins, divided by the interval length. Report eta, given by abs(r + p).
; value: 10.5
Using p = 6.4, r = 4.1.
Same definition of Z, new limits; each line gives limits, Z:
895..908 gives 899.0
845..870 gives 854.0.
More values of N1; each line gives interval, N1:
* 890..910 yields 1.4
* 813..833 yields 0.5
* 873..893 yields 0.7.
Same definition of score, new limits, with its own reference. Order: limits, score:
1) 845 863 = 846.5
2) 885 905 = 886.5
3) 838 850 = 846.5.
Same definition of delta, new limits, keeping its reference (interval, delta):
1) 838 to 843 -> -3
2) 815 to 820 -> 6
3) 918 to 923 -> -2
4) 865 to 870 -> 4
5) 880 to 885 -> 9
